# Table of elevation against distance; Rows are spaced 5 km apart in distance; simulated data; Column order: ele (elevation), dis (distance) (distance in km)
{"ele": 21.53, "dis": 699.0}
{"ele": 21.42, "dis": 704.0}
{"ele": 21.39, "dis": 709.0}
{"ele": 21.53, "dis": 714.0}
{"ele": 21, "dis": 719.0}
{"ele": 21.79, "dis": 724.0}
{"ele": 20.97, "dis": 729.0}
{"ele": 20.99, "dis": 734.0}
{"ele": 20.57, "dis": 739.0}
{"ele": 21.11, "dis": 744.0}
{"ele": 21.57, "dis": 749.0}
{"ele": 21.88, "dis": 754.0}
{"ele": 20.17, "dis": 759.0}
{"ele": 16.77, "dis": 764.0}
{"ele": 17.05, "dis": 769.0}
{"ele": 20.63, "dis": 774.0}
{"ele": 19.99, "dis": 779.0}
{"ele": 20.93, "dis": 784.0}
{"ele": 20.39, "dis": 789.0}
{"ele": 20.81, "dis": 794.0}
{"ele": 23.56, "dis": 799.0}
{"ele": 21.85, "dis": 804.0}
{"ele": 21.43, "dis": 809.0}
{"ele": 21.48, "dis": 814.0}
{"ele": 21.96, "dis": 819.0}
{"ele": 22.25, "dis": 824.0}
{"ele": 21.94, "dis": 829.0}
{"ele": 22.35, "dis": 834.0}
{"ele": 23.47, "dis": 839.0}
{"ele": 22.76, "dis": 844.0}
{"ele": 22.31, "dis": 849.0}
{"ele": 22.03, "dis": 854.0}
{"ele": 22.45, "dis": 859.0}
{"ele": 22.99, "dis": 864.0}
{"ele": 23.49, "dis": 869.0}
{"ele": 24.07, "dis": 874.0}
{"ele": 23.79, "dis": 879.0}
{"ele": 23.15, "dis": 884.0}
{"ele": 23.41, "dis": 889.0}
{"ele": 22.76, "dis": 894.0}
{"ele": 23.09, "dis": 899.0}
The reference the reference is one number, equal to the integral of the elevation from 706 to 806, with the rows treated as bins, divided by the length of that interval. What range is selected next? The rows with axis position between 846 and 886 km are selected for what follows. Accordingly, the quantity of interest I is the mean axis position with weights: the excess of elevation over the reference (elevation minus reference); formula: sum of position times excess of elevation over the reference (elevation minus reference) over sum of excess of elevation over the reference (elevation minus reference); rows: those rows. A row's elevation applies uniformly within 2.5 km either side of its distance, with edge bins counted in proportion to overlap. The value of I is 869.2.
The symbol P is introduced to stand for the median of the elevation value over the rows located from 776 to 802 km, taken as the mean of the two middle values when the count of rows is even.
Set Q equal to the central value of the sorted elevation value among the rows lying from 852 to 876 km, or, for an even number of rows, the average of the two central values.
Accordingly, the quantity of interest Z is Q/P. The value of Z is 1.10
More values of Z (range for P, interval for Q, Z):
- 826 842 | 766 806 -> 0.93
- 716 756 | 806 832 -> 1.04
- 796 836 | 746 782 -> 0.92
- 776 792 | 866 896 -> 1.15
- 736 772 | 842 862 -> 1.09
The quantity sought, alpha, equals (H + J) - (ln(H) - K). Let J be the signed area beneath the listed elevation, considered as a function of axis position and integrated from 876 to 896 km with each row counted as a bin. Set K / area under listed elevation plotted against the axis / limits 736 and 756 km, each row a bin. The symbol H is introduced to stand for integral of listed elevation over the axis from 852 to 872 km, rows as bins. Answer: 1341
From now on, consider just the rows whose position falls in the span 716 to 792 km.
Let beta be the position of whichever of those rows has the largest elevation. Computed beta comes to 754.0 km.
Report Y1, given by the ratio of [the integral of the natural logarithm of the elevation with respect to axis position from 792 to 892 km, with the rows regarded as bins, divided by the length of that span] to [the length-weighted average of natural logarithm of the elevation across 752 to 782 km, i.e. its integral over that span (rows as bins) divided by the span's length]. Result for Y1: 1.05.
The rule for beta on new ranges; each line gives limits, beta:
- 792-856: 799.0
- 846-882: 874.0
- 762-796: 784.0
